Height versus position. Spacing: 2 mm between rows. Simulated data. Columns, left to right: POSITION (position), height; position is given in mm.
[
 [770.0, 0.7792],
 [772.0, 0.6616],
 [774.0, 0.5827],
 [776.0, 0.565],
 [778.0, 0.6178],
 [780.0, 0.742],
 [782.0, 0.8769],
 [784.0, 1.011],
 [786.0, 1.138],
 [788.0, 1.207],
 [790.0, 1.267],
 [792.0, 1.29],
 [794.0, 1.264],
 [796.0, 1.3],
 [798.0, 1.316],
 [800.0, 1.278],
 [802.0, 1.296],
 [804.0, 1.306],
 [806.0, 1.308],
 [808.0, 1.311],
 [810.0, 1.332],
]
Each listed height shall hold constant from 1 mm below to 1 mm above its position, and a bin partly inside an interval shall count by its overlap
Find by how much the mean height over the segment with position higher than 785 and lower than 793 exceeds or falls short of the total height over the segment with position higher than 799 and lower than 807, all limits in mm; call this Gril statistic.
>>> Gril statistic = -3.96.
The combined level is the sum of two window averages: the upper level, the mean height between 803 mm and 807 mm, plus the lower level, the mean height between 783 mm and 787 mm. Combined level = 2.38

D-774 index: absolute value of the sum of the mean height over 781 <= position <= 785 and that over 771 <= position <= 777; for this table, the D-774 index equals 1.55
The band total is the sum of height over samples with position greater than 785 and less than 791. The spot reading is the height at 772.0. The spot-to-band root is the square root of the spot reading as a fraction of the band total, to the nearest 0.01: 0.43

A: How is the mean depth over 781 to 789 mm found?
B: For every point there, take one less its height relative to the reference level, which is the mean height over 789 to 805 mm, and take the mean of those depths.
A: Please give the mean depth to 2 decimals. 0.18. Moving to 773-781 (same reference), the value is 0.51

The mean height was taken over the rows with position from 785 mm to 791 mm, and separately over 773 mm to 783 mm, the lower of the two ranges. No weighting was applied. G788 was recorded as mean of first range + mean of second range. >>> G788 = 1.9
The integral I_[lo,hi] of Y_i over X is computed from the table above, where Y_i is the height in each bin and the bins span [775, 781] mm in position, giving 3.8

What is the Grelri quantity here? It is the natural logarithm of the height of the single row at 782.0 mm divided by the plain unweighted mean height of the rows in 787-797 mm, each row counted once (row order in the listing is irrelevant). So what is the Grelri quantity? -0.37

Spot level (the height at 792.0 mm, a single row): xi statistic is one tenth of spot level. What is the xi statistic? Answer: 0.13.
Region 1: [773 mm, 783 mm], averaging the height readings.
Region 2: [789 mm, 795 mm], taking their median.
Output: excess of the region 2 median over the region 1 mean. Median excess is 0.59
